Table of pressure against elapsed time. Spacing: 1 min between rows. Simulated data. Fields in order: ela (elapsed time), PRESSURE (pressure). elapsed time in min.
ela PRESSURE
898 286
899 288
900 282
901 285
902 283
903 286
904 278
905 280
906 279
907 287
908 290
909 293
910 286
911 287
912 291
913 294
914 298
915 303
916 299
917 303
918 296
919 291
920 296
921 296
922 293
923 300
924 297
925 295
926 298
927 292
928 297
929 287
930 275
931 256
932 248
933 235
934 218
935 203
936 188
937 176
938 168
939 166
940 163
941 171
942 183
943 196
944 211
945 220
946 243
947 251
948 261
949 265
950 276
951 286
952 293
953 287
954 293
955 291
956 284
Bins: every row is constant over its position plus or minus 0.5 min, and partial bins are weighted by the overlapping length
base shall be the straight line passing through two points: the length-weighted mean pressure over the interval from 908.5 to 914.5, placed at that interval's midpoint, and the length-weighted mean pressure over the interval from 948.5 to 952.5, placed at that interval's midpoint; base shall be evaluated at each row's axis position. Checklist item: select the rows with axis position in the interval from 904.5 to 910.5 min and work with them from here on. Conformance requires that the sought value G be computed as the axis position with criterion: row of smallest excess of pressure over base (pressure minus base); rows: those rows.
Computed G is 906 min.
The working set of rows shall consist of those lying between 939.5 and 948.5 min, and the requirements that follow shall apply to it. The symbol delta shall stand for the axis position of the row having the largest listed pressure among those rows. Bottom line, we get 948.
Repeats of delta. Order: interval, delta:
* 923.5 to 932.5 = 926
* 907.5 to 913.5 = 913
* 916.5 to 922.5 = 917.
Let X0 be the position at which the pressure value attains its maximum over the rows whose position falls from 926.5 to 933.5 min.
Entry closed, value 928 min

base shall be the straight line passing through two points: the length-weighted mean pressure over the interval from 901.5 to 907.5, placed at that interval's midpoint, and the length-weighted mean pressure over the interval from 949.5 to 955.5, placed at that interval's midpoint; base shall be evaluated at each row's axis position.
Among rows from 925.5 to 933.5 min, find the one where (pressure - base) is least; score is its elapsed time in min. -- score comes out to 933 min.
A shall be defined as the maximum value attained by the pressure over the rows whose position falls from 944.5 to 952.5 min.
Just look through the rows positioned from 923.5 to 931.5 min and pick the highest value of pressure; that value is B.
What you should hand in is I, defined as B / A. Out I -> 1.02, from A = 293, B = 298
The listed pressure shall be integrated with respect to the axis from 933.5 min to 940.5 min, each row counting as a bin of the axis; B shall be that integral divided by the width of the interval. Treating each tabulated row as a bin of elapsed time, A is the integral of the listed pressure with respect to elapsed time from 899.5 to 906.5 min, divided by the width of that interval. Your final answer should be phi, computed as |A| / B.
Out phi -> 1.5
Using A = 282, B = 183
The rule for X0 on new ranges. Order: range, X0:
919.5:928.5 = 923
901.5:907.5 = 907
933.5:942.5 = 934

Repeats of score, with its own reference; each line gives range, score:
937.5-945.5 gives 940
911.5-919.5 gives 919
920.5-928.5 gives 927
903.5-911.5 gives 904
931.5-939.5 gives 939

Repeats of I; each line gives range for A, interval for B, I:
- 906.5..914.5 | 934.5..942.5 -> 0.68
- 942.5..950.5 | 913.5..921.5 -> 1.10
